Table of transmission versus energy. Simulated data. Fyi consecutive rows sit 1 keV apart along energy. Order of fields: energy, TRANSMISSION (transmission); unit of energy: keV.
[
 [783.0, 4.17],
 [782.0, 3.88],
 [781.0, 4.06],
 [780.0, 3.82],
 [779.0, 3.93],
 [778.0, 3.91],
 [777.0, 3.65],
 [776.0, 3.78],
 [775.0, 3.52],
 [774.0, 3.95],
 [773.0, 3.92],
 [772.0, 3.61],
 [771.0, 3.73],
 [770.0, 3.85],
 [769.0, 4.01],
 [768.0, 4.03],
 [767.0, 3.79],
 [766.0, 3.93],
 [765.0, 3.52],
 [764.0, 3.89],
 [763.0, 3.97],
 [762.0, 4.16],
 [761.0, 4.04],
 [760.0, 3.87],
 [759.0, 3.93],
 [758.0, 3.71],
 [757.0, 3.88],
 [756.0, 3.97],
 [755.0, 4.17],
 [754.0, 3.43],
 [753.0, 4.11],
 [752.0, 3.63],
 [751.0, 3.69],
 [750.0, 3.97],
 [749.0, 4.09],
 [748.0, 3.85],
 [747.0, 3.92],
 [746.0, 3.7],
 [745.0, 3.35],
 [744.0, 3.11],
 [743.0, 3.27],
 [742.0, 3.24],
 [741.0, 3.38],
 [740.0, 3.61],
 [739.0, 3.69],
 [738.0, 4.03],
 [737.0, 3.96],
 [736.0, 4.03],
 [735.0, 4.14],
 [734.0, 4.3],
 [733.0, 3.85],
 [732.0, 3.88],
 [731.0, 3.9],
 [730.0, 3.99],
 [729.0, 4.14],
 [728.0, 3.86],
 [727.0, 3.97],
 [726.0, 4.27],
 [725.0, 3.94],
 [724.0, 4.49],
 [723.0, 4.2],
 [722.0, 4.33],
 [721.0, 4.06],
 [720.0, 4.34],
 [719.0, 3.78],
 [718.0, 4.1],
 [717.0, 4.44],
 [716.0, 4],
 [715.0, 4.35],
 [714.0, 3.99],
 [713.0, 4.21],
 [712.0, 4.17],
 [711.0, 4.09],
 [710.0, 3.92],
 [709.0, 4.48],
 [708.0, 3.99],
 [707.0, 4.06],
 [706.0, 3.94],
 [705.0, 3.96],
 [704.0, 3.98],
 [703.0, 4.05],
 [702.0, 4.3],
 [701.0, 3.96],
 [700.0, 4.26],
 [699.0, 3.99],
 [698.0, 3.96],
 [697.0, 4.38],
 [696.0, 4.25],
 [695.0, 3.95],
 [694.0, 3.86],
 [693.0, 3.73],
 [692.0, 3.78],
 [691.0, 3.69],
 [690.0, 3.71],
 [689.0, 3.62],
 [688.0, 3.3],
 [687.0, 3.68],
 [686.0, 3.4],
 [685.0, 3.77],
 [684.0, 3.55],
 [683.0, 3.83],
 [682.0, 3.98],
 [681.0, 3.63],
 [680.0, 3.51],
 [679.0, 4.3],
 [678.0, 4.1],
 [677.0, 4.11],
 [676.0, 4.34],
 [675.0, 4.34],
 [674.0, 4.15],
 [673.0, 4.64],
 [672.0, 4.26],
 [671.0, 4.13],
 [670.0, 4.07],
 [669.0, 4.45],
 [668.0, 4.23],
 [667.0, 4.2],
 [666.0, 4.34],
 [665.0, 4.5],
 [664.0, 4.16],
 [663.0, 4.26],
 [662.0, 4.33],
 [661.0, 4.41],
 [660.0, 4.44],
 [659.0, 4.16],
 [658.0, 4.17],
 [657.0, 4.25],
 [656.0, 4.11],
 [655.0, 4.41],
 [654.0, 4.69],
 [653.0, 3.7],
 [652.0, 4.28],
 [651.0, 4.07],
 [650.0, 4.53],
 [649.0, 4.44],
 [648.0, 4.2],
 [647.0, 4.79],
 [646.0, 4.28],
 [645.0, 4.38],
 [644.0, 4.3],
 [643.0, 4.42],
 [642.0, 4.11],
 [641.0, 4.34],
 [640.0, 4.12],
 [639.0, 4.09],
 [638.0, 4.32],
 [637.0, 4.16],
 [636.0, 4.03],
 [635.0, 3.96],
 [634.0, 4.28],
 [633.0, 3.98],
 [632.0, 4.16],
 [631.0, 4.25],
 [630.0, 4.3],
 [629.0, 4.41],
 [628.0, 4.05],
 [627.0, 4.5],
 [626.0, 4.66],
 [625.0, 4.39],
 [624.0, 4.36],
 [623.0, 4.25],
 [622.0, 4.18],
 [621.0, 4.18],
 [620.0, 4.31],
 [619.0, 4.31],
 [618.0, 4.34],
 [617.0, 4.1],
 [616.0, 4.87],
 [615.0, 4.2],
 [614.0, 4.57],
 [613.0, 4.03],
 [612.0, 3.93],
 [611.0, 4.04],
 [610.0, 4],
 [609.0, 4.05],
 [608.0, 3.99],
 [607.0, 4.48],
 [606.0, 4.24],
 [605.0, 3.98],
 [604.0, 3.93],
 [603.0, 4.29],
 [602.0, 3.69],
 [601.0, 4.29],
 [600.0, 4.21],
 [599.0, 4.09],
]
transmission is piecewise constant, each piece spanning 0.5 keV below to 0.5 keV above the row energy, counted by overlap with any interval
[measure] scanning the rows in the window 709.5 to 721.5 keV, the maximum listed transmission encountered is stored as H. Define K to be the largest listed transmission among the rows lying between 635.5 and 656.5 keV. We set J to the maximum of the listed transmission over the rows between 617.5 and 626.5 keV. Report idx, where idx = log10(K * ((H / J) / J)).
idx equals -0.01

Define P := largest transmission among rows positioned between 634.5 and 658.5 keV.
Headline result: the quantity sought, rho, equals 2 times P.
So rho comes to 9.6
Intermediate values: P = 4.79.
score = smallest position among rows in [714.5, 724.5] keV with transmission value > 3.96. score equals 715.0 keV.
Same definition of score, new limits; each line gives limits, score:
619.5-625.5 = 620.0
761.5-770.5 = 762.0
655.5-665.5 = 656.0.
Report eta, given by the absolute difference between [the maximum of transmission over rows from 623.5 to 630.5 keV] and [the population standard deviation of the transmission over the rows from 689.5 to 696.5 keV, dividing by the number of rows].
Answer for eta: 4.48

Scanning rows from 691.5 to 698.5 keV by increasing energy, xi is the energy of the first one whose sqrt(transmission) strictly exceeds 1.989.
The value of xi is 696.0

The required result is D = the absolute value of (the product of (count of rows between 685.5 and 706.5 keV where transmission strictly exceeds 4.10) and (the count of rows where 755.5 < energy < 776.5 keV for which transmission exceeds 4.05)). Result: 4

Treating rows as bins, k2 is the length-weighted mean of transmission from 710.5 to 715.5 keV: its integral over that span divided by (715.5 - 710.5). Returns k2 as 4.16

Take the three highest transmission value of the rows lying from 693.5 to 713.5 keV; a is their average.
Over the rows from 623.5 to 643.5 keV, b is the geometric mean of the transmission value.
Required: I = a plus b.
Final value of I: 8.63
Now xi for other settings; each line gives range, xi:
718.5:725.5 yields 720.0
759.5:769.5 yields 761.0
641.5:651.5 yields 642.0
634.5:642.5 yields 635.0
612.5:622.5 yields 613.0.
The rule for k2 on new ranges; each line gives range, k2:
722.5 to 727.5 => 4.17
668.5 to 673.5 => 4.31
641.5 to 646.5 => 4.30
